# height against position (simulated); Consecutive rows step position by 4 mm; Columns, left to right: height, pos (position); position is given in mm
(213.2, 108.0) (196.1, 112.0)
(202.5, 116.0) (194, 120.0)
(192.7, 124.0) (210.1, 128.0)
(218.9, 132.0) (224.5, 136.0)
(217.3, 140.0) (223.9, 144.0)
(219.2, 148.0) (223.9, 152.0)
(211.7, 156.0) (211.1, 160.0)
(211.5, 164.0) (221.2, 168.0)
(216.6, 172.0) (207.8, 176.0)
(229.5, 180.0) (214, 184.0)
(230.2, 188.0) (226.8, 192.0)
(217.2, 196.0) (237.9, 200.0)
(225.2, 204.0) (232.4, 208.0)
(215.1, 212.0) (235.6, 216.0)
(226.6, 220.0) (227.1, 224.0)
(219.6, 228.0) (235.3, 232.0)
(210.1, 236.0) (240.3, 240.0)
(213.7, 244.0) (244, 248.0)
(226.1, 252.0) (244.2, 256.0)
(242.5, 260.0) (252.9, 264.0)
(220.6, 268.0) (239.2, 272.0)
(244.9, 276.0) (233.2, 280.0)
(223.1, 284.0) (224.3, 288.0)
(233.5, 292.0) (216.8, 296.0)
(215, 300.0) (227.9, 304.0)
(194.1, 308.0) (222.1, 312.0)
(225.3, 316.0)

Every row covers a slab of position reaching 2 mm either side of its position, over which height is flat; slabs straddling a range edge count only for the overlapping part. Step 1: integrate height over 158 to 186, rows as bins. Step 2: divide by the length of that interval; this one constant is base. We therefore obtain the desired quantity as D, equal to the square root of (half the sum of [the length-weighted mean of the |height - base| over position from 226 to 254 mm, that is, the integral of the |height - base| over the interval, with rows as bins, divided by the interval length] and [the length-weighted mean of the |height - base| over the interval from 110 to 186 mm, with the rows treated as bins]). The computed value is 3.30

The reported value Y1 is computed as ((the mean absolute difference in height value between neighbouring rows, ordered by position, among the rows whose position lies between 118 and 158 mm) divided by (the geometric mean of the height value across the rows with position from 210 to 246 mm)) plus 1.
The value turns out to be 1.03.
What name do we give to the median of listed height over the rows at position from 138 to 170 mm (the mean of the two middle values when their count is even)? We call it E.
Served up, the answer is 218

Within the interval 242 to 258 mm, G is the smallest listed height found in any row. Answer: 213.7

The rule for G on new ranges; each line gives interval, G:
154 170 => 211.1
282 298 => 216.8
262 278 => 220.6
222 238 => 210.1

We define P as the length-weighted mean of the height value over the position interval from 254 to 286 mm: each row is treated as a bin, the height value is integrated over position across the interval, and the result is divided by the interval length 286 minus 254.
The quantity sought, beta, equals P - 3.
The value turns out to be 235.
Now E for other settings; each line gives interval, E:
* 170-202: 222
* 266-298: 229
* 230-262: 238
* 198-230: 227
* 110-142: 206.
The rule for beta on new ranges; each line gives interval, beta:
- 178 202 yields 223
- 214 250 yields 225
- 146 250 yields 220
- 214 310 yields 226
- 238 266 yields 235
